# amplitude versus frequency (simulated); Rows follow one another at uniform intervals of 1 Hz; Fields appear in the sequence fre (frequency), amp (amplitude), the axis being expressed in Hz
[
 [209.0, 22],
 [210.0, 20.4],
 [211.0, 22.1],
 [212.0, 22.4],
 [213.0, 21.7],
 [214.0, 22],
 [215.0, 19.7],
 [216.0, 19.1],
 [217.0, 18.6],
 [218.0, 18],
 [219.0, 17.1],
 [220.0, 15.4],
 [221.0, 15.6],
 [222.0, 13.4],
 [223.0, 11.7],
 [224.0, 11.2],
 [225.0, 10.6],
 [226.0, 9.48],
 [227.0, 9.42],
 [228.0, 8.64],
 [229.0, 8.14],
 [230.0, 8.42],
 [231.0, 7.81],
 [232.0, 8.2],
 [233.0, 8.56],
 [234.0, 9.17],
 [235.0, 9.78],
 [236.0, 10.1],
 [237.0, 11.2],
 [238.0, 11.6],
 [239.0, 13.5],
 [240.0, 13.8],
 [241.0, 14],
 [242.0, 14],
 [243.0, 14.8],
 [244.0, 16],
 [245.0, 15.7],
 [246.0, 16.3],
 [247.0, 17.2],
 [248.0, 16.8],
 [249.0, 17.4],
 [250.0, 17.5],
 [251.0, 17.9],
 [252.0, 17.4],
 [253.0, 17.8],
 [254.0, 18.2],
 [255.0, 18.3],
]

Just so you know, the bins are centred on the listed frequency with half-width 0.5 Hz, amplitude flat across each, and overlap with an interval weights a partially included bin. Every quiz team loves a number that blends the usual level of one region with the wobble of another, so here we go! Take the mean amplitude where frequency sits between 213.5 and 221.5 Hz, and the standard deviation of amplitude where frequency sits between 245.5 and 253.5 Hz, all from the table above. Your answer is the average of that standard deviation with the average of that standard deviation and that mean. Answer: 4.9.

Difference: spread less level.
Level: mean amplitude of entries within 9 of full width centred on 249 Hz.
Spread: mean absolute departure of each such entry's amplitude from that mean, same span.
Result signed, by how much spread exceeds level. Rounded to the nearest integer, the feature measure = -17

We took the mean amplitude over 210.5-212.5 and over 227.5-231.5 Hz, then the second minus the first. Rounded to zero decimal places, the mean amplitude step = -14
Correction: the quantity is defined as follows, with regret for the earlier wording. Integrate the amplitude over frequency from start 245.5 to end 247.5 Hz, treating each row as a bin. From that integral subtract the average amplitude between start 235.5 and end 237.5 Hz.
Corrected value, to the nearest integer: 23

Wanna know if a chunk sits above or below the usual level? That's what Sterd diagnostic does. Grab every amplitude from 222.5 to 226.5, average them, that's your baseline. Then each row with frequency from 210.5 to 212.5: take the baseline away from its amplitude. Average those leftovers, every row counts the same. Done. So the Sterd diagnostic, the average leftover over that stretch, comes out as 12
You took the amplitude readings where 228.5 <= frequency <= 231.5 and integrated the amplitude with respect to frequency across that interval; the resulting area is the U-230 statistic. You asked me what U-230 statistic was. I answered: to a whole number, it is 24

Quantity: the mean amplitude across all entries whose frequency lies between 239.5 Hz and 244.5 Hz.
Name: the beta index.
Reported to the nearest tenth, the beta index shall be 14.5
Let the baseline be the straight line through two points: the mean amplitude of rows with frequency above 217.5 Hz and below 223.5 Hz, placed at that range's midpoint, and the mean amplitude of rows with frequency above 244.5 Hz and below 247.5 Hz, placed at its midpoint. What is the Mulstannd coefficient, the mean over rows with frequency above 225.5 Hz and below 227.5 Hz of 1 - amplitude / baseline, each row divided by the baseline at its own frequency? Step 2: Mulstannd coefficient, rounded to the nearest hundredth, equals 0.39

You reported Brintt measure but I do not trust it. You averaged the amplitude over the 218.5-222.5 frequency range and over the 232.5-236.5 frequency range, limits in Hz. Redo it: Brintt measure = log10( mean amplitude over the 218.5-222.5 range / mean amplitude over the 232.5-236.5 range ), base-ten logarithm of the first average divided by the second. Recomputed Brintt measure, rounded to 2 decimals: 0.21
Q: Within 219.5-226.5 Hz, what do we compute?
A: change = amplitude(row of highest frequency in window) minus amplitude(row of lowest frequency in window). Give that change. -5.9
